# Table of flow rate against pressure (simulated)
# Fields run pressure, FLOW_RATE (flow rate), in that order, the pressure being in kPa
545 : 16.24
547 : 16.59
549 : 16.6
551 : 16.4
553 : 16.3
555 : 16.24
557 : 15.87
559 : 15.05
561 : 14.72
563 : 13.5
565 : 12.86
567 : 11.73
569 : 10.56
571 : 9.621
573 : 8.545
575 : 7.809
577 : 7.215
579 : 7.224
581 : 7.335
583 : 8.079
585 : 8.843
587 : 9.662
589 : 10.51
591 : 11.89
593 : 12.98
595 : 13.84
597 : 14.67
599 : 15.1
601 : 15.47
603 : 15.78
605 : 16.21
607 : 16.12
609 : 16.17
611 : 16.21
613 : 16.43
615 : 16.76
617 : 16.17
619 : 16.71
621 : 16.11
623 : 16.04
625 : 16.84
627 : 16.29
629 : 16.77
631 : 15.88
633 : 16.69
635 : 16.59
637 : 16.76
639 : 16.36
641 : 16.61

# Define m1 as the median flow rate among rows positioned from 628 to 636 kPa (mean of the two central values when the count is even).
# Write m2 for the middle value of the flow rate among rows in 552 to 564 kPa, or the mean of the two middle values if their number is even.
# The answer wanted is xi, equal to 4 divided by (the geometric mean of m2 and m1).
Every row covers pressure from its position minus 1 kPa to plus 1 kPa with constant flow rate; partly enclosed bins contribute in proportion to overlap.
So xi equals 0.25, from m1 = 17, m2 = 15.5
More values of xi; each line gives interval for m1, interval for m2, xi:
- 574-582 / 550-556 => 0.37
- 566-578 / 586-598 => 0.38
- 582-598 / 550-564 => 0.30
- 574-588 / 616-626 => 0.36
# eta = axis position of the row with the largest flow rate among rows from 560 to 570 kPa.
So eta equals 561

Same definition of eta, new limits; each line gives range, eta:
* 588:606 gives 605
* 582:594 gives 593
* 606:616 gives 615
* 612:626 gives 625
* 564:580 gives 565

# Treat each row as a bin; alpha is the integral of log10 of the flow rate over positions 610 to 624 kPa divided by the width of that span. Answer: 1.21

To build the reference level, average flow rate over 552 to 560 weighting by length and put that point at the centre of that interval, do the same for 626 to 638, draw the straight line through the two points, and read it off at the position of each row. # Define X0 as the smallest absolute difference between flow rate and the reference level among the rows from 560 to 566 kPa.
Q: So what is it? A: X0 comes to 1.2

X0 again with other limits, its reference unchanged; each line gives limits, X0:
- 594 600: 1.1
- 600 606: 0.1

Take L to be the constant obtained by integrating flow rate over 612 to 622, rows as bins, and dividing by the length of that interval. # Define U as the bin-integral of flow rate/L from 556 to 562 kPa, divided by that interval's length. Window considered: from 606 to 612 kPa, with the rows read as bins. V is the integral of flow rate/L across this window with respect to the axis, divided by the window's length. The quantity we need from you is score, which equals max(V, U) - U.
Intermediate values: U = 0.93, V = 1.0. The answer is 0.06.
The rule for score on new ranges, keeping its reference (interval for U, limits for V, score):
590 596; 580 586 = 0.00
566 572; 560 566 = 0.19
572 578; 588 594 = 0.24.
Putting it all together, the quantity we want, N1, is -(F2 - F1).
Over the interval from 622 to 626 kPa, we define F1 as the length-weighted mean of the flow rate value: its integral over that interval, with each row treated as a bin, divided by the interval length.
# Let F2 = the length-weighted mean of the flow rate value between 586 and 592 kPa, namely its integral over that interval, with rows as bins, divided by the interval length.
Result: 6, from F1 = 16.4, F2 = 11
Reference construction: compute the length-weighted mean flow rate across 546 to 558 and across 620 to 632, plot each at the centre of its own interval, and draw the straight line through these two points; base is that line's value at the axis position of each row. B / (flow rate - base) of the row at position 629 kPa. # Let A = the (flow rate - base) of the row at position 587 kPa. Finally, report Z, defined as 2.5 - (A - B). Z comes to 10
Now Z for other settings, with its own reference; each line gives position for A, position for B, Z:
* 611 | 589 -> -3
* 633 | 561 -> 1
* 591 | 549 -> 7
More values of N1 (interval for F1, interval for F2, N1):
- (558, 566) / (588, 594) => 2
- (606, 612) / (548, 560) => 0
